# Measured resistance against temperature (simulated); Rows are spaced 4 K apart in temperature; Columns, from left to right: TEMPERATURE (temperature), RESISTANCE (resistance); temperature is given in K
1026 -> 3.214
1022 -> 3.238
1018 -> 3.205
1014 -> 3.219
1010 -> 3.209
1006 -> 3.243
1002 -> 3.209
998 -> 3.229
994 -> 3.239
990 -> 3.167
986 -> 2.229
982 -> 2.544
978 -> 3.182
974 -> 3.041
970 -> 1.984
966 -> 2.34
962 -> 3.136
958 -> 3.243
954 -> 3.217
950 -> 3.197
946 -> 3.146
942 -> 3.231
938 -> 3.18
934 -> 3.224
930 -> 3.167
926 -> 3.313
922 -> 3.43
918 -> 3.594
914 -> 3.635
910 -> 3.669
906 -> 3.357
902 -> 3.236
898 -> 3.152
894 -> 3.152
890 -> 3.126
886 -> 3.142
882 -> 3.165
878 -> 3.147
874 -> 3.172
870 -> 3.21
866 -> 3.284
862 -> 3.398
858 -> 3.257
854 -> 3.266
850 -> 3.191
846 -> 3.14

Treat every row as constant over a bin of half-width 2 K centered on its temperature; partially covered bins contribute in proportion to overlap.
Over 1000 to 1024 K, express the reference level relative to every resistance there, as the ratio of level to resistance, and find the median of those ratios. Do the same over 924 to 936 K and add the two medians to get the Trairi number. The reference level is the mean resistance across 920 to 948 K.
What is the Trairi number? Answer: 2.01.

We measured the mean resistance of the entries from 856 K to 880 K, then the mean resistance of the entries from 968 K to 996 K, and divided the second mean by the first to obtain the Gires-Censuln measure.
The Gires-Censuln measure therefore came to 0.85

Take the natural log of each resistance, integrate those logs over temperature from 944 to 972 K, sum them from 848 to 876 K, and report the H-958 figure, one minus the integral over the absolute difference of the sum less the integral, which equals -0.392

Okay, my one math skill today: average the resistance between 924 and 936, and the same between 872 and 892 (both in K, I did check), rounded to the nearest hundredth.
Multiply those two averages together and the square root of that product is 3.19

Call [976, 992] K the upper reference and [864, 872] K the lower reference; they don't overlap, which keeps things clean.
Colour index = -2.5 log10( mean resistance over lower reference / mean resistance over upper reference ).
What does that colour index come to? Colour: -0.17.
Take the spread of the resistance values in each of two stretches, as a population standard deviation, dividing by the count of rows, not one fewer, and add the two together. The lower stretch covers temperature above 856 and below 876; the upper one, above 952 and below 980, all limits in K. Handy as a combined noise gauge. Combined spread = 0.54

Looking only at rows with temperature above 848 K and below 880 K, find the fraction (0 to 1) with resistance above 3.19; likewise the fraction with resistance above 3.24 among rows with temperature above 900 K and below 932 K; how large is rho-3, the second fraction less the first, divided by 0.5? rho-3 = 0.0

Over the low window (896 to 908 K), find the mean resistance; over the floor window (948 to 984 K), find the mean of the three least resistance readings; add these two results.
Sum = 5.54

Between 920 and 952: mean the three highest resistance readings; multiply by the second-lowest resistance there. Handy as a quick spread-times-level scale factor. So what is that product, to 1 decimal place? 10.5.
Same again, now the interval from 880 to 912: 10.7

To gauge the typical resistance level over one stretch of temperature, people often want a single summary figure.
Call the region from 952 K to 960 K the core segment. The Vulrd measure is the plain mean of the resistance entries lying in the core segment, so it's 3.2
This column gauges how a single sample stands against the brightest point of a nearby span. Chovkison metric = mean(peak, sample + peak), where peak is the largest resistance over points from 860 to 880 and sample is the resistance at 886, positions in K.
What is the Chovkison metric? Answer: 4.97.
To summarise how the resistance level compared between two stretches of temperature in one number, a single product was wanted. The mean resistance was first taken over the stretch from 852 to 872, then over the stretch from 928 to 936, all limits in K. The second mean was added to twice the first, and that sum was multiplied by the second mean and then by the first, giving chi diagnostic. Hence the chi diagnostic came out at 102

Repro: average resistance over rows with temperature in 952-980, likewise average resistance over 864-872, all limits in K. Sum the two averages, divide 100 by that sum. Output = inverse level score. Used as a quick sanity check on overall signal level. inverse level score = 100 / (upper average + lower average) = 16.3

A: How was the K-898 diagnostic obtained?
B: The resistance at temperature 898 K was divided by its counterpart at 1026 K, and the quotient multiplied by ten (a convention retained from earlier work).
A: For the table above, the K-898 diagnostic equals 9.8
